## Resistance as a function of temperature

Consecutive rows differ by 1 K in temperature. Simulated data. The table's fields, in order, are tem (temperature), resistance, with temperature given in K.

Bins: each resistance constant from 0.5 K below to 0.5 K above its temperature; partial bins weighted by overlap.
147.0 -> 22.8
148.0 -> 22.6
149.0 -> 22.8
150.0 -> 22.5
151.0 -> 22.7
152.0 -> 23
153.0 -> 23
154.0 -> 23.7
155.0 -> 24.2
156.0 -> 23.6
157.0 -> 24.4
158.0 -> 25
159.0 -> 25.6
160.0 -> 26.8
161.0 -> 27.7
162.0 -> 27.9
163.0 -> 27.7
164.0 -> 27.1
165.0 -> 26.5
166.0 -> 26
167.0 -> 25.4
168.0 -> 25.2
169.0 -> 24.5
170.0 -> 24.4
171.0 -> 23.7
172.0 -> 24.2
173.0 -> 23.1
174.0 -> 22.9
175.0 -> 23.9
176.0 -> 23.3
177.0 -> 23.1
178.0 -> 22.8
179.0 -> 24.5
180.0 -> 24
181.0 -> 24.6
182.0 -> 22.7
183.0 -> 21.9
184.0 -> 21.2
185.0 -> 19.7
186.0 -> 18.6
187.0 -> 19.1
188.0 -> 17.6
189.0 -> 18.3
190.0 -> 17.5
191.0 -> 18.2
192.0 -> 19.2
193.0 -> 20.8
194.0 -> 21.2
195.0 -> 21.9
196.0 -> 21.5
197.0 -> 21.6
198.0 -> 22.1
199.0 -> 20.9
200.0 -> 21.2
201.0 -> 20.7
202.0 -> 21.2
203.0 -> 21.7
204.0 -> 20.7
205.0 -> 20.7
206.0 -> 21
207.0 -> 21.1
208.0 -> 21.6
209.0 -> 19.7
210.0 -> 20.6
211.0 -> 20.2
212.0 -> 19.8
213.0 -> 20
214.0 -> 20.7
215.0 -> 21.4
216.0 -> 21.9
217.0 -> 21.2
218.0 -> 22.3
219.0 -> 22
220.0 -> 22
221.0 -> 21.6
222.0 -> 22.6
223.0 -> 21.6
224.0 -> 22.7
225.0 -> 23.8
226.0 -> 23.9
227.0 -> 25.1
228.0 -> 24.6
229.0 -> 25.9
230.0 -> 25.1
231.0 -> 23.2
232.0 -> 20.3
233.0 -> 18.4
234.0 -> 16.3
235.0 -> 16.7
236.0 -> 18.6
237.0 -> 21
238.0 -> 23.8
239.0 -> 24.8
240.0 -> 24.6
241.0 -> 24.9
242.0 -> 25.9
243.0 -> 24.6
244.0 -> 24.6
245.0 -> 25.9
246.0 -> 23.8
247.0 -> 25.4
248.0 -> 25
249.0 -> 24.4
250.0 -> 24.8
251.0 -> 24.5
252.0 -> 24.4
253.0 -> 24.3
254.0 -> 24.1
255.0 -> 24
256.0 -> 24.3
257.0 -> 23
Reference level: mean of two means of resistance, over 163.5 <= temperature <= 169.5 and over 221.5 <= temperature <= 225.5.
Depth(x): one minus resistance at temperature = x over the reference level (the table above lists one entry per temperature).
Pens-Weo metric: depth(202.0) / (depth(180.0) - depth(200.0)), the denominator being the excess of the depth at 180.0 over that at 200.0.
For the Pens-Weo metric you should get -1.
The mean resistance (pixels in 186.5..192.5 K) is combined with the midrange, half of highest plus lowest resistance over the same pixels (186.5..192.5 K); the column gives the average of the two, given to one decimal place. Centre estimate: 18.3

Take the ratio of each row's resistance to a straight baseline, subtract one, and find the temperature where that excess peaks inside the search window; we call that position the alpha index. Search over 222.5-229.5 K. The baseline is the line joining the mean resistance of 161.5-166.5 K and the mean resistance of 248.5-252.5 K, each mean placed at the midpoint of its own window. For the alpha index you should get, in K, 229.0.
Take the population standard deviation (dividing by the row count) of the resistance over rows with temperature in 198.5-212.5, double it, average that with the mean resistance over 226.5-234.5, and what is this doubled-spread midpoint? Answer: 11.8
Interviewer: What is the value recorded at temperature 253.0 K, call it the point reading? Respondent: 24.3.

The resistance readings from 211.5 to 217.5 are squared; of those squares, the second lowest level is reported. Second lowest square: 400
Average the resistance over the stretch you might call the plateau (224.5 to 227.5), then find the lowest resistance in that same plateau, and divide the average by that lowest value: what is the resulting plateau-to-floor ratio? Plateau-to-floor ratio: 1.02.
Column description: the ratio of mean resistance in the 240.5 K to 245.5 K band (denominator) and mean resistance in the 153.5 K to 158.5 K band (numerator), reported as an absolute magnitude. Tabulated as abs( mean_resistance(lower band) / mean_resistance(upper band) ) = 0.96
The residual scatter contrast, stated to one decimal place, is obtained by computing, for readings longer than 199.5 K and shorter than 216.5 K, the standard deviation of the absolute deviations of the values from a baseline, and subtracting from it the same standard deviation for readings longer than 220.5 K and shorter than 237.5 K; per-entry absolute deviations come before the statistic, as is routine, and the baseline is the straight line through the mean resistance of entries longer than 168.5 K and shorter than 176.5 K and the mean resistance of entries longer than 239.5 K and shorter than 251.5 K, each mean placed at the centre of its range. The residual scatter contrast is -2.0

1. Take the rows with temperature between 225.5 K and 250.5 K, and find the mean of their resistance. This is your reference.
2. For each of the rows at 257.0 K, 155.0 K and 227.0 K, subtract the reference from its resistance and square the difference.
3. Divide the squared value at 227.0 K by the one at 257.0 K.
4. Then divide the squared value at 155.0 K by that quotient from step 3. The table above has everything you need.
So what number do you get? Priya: 0.02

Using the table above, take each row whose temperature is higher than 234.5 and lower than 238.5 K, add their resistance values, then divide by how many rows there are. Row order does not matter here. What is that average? 20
